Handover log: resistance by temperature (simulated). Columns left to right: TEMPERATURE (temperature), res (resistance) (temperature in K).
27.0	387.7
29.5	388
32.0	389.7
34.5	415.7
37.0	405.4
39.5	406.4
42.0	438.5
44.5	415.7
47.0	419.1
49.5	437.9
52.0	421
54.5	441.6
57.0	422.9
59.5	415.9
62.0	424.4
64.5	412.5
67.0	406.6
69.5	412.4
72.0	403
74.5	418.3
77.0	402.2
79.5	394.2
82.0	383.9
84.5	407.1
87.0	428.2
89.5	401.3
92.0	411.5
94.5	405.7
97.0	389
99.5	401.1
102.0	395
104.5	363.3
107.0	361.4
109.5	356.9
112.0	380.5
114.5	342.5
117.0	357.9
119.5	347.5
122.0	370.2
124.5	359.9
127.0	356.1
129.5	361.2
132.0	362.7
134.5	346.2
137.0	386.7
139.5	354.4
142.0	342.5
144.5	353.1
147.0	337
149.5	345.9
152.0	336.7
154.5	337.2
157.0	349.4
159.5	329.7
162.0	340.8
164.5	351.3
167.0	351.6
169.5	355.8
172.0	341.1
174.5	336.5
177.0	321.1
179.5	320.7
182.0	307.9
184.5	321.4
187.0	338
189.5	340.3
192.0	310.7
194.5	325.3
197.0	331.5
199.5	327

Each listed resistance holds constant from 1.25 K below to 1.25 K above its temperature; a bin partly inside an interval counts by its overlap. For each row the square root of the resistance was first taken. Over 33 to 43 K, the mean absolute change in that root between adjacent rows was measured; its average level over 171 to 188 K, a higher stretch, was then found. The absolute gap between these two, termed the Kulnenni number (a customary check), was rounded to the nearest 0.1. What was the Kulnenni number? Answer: 17.7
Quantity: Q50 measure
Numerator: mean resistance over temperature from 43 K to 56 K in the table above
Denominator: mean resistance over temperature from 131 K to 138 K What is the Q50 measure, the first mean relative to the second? 1.17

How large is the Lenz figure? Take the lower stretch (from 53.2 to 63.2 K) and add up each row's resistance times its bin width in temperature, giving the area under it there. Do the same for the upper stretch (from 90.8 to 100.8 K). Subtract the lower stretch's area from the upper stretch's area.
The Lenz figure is -244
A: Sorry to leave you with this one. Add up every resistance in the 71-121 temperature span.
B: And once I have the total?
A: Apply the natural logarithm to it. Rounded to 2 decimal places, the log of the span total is 8.96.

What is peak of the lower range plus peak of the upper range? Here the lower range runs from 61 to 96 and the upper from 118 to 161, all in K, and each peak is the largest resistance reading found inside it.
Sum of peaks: 815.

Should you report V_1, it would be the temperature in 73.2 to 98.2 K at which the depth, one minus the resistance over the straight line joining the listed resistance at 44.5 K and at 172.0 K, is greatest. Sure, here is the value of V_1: 82.0 K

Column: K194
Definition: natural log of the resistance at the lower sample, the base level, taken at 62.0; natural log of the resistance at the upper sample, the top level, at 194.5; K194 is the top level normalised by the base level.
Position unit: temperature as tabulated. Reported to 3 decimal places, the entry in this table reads 0.956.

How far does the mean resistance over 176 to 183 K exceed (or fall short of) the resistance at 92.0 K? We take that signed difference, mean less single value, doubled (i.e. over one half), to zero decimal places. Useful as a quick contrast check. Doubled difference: -190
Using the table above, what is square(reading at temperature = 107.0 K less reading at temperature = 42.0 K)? 5944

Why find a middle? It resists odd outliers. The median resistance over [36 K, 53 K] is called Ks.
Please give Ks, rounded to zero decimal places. 419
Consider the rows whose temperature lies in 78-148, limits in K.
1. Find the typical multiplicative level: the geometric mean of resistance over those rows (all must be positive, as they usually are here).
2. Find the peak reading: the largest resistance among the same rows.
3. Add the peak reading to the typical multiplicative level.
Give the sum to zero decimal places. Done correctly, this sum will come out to 801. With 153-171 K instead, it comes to 701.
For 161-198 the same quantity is 688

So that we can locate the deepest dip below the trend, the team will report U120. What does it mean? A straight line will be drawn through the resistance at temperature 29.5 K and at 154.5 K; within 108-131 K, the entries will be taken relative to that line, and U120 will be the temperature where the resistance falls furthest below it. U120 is 114.5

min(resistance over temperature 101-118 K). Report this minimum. 342.5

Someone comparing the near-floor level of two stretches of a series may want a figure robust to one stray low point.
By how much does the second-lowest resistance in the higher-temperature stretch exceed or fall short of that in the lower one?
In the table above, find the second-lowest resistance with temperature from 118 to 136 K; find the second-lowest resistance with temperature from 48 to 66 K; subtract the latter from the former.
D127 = -68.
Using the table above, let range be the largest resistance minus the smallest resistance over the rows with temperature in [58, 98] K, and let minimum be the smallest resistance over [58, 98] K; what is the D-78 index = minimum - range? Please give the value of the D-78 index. 340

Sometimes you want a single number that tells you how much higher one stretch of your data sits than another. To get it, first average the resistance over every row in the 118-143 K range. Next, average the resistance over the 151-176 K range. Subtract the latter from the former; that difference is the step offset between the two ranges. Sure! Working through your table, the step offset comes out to 16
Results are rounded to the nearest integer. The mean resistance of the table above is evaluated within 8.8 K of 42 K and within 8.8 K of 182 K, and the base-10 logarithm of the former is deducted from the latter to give 324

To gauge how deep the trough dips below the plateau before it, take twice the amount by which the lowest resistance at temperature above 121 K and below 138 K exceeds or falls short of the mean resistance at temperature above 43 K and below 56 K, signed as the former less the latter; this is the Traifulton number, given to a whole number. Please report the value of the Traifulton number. -162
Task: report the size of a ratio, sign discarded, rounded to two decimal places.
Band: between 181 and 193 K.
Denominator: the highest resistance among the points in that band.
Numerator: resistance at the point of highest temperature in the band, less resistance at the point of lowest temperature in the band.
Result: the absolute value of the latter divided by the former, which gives 0.01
